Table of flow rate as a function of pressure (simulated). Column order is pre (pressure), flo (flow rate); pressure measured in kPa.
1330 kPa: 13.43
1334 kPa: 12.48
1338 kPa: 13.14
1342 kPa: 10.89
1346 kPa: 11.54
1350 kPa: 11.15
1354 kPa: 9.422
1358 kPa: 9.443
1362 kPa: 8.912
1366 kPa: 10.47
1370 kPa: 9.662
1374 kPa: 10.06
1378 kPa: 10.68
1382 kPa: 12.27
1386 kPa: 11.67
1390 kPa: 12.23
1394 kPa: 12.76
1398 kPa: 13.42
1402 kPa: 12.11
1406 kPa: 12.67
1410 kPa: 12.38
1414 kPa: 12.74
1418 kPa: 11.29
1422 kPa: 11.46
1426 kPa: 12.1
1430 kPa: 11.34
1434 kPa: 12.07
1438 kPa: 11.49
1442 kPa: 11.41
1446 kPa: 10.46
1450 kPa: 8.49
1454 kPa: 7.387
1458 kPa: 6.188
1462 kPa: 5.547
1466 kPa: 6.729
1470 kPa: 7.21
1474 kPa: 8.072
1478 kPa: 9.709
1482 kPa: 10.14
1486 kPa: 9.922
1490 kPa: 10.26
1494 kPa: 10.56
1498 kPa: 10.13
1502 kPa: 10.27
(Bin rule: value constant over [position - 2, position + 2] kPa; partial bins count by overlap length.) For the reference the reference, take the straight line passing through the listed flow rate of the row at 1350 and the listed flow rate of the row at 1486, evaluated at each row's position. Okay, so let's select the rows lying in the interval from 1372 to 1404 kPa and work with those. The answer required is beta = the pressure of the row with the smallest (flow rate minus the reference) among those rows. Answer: 1374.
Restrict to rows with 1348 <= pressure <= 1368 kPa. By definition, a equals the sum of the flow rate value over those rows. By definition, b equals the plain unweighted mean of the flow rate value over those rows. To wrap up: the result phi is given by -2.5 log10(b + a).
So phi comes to -4.4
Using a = 49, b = 10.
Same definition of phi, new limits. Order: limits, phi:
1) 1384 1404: -4.7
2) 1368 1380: -4.0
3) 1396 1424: -5.0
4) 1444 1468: -4.3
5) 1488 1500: -4.0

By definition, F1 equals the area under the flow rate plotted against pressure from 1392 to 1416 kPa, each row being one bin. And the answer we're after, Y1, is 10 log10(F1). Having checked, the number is 24.8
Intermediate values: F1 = 304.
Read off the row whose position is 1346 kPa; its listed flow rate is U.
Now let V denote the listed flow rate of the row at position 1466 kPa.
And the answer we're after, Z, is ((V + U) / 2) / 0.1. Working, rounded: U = 11.54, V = 6.729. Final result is 91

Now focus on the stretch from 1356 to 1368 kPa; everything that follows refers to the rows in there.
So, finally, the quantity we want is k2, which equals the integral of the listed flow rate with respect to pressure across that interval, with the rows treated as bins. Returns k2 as 115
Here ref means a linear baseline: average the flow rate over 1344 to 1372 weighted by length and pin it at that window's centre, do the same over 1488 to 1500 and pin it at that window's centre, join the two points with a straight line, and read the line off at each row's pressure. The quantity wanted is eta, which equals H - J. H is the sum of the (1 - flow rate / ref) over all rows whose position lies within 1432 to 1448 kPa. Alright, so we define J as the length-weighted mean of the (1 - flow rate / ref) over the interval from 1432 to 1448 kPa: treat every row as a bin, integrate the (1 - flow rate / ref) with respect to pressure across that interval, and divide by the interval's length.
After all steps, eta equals -0.3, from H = -0.4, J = -0.11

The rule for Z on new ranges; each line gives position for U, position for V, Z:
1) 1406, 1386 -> 122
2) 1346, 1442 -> 115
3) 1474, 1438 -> 98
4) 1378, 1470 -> 89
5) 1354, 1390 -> 108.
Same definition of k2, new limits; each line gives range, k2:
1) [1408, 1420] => 146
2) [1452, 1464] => 76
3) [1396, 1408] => 153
